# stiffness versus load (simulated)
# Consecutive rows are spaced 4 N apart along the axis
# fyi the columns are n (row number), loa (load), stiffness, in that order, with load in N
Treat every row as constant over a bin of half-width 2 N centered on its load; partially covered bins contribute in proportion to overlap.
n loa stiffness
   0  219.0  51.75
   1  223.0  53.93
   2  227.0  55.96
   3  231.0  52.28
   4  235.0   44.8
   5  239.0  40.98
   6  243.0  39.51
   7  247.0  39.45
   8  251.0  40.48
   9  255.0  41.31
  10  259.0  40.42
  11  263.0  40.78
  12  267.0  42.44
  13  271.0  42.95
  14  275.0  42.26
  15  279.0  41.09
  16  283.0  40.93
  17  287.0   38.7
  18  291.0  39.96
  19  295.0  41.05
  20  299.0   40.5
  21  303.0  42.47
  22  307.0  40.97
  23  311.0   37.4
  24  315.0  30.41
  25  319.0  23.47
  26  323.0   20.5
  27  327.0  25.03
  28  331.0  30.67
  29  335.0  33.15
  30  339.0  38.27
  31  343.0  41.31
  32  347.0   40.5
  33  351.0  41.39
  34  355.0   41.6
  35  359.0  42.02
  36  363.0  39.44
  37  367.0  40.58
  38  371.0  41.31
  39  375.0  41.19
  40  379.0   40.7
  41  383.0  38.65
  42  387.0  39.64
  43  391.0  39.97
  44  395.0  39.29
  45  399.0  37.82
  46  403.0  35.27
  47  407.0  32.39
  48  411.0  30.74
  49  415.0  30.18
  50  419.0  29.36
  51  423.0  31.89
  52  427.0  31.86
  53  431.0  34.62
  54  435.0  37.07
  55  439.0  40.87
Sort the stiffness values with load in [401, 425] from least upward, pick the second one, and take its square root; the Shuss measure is 5.5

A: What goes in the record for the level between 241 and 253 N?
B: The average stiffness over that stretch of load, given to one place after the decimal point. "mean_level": 39.8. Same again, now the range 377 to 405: 38.8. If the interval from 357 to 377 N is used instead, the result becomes 40.9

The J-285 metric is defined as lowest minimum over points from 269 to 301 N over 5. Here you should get 7.74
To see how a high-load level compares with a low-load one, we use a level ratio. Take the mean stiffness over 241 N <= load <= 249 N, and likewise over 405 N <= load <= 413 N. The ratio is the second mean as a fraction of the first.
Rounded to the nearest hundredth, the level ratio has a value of 0.80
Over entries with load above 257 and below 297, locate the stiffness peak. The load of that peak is 271.0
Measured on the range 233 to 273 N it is 235.0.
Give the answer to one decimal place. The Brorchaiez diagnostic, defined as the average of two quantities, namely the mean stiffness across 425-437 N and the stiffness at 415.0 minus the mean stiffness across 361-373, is 12.1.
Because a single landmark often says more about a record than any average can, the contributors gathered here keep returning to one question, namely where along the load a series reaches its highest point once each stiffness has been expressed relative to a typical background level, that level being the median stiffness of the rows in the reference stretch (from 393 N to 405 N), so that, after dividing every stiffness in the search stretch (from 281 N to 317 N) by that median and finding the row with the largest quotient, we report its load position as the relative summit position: 303.0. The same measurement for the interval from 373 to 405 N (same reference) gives 375.0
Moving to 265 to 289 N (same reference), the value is 271.0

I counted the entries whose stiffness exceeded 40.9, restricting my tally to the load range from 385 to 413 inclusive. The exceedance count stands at 0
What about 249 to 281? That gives 5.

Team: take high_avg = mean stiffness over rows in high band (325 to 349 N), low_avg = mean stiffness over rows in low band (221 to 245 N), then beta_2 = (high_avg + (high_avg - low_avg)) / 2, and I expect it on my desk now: 10.9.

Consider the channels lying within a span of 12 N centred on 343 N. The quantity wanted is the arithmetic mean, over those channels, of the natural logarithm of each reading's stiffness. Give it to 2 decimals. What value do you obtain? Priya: 3.69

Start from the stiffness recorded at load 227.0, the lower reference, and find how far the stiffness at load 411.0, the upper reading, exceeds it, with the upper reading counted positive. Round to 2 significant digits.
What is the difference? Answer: -25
